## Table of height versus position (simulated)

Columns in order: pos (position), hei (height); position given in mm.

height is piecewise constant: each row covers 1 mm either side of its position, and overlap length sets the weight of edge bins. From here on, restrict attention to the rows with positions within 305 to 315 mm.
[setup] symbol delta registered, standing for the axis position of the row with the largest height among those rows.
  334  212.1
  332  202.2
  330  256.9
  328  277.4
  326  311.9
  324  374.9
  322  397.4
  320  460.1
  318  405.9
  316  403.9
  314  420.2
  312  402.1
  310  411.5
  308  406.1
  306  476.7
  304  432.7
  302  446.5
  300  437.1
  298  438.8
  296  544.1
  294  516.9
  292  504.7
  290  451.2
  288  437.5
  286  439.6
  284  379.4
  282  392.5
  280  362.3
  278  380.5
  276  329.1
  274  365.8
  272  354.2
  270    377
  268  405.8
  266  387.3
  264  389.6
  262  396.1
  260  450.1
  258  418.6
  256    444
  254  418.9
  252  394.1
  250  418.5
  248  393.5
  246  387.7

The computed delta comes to 306 mm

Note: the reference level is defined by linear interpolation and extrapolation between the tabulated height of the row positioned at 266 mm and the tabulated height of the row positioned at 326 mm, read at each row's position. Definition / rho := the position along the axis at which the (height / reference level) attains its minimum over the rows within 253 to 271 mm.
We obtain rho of 270 mm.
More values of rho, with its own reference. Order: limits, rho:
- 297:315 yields 308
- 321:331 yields 330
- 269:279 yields 276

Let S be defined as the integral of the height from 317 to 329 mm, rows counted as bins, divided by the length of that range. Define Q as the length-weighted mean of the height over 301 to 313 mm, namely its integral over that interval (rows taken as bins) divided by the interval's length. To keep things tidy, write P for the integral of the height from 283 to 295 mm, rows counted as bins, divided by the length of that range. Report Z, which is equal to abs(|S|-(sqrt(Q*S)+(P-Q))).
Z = 54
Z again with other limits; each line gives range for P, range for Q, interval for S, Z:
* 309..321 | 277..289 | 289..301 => 25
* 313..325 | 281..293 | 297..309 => 27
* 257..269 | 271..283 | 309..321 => 16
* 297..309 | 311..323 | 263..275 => 42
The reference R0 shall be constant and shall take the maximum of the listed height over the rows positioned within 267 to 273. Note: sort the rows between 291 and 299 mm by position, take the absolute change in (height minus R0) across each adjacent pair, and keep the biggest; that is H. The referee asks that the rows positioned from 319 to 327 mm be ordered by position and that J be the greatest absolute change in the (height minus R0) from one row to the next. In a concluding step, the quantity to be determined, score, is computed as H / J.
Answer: 1.67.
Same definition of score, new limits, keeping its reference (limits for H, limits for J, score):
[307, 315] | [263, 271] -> 0.63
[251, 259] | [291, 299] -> 0.24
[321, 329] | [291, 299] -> 0.60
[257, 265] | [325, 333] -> 0.99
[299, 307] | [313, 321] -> 0.81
